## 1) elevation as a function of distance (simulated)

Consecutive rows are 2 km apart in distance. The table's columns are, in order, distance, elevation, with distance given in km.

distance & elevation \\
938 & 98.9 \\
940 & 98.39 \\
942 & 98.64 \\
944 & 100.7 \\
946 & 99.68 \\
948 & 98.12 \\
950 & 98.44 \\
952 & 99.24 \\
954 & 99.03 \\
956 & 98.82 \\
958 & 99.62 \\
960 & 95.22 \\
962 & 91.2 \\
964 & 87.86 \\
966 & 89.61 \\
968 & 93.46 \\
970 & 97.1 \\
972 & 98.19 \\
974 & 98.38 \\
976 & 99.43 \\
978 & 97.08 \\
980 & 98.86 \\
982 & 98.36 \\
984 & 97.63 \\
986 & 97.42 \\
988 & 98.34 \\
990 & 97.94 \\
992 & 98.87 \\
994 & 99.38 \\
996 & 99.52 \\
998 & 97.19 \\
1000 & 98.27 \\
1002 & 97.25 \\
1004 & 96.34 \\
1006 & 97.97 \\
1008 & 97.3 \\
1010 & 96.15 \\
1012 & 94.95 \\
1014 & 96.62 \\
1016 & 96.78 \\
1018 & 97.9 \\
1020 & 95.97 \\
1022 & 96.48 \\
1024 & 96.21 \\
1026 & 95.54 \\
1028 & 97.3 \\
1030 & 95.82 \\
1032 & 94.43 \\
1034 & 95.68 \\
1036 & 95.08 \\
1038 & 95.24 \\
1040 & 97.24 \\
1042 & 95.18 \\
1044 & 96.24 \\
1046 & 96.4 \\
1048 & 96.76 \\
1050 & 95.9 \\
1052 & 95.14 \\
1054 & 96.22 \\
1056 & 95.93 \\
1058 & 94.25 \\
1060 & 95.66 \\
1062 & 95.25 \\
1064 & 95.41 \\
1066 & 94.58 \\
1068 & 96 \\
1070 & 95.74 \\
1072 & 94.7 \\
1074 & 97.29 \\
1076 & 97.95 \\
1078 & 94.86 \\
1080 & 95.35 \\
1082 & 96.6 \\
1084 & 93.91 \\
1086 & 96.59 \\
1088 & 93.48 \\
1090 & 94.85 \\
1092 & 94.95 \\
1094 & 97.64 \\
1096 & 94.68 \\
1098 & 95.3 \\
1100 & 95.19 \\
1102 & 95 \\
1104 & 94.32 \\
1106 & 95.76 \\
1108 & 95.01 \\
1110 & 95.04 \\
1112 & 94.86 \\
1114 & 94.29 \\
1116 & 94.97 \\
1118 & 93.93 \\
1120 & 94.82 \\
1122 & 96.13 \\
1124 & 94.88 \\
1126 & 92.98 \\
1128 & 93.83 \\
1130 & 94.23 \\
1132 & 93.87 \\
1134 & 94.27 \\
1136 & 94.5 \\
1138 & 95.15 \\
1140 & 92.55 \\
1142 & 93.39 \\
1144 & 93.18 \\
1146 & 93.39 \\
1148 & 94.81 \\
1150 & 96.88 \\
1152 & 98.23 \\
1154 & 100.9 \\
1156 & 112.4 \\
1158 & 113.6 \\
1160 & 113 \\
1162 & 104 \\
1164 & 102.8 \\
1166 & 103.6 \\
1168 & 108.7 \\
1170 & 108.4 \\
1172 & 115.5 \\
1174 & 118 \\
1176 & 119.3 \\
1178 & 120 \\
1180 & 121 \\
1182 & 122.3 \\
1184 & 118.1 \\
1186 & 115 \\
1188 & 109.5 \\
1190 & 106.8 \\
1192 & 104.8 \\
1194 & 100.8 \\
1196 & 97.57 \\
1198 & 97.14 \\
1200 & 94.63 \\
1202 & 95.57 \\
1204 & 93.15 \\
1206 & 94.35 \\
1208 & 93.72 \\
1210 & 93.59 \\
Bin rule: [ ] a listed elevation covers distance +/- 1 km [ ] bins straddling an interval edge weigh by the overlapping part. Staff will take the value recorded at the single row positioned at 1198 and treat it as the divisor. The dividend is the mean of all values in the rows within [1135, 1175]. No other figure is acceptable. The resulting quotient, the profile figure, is 1.06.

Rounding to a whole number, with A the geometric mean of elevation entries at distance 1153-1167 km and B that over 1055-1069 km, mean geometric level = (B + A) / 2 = 101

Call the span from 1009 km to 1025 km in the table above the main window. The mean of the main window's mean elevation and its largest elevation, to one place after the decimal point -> 97.1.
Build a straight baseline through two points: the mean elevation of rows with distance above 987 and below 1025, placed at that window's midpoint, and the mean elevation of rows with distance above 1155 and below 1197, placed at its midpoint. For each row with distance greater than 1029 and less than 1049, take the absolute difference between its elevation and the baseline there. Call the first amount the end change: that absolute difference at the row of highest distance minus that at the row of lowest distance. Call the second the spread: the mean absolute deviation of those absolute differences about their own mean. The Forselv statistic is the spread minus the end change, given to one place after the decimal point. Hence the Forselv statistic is 0.0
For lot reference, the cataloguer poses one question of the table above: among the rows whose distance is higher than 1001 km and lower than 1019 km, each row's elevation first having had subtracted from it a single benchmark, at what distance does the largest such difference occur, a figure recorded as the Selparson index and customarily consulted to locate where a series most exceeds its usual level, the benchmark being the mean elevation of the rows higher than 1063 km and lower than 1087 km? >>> 1006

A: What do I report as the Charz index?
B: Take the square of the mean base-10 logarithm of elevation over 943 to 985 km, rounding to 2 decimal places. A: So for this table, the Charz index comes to 3.95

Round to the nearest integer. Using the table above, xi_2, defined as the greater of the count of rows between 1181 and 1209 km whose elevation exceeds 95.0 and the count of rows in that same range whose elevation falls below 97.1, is 10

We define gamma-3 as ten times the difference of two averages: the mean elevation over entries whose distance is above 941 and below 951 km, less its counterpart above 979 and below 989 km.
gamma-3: 10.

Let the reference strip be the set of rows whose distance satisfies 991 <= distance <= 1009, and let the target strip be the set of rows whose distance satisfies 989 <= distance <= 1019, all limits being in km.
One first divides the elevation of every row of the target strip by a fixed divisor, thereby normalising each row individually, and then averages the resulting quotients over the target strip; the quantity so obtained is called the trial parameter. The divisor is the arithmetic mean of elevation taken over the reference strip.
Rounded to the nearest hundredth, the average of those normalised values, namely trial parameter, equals 0.99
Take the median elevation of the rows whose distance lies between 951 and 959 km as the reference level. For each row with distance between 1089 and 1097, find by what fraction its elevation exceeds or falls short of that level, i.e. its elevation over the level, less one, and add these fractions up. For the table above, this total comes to -0.15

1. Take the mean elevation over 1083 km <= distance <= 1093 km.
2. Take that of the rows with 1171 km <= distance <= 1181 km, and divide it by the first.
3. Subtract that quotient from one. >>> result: -0.253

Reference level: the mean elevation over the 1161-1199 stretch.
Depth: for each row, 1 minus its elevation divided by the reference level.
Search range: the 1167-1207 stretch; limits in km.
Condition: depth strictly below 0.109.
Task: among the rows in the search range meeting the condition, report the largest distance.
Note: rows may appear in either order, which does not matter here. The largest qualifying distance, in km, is 1194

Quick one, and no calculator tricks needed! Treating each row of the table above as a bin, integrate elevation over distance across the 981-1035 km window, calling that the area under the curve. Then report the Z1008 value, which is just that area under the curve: 5243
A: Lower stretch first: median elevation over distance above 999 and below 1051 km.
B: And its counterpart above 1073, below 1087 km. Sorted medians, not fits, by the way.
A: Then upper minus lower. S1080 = 0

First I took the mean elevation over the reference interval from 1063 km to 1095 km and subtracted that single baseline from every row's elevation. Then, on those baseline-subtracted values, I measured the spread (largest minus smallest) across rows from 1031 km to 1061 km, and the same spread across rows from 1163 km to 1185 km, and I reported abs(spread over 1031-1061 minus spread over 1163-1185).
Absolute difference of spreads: 17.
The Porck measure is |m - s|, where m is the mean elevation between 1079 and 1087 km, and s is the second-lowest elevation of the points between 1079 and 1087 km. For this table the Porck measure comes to 0.3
